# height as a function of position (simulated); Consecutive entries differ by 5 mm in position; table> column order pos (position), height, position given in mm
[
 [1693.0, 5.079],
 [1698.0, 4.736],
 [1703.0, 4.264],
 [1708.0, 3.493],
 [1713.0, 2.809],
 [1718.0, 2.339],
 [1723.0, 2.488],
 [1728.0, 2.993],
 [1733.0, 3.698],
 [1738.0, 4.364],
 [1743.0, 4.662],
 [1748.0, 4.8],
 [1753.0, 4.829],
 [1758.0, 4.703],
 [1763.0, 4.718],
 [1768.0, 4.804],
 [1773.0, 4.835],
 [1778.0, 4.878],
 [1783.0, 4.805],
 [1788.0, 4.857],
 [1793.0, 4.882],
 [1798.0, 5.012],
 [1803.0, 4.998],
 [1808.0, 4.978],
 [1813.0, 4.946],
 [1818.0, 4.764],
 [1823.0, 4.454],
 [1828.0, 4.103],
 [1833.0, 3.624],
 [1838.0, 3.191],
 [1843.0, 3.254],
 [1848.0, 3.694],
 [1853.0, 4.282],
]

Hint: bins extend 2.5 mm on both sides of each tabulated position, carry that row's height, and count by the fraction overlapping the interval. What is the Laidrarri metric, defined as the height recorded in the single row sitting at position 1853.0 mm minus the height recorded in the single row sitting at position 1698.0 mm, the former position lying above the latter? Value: -0.5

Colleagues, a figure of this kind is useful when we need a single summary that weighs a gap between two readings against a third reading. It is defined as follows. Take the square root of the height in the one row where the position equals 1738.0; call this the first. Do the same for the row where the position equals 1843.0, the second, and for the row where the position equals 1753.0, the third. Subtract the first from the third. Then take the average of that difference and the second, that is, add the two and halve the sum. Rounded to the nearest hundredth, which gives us 0.96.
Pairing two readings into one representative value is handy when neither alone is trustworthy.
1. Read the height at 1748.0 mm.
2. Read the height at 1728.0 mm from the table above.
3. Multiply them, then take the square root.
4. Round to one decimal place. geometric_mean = 3.8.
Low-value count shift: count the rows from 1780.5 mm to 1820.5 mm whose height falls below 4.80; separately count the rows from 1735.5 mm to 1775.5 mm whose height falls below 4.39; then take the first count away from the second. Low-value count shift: 0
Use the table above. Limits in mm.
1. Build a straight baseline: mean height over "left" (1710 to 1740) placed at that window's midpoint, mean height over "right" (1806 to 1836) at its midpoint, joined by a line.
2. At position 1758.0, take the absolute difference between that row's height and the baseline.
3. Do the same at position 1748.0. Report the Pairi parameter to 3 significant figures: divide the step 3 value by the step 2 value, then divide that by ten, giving 0.121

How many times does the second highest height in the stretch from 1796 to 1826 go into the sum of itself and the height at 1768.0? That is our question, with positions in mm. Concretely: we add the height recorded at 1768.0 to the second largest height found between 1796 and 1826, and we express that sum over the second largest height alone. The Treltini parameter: 1.96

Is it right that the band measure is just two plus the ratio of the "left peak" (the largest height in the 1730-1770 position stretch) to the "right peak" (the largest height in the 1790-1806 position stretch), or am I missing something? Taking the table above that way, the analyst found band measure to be 2.96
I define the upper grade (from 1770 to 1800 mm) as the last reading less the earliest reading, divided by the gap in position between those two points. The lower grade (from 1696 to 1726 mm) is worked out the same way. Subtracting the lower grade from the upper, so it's 0.10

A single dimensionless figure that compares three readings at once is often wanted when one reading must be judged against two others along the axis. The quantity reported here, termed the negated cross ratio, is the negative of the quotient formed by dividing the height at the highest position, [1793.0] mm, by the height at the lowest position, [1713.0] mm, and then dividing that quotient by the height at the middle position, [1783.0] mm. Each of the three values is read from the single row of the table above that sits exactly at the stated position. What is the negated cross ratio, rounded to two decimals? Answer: -0.36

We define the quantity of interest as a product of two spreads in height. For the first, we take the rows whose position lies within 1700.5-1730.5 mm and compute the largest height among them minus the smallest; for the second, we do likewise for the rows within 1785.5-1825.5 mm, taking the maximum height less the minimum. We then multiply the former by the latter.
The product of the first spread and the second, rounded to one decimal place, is 1.1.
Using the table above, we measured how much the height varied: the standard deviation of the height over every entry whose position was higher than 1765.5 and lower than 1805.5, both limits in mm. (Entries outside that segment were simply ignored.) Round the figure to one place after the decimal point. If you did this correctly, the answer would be 0.1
